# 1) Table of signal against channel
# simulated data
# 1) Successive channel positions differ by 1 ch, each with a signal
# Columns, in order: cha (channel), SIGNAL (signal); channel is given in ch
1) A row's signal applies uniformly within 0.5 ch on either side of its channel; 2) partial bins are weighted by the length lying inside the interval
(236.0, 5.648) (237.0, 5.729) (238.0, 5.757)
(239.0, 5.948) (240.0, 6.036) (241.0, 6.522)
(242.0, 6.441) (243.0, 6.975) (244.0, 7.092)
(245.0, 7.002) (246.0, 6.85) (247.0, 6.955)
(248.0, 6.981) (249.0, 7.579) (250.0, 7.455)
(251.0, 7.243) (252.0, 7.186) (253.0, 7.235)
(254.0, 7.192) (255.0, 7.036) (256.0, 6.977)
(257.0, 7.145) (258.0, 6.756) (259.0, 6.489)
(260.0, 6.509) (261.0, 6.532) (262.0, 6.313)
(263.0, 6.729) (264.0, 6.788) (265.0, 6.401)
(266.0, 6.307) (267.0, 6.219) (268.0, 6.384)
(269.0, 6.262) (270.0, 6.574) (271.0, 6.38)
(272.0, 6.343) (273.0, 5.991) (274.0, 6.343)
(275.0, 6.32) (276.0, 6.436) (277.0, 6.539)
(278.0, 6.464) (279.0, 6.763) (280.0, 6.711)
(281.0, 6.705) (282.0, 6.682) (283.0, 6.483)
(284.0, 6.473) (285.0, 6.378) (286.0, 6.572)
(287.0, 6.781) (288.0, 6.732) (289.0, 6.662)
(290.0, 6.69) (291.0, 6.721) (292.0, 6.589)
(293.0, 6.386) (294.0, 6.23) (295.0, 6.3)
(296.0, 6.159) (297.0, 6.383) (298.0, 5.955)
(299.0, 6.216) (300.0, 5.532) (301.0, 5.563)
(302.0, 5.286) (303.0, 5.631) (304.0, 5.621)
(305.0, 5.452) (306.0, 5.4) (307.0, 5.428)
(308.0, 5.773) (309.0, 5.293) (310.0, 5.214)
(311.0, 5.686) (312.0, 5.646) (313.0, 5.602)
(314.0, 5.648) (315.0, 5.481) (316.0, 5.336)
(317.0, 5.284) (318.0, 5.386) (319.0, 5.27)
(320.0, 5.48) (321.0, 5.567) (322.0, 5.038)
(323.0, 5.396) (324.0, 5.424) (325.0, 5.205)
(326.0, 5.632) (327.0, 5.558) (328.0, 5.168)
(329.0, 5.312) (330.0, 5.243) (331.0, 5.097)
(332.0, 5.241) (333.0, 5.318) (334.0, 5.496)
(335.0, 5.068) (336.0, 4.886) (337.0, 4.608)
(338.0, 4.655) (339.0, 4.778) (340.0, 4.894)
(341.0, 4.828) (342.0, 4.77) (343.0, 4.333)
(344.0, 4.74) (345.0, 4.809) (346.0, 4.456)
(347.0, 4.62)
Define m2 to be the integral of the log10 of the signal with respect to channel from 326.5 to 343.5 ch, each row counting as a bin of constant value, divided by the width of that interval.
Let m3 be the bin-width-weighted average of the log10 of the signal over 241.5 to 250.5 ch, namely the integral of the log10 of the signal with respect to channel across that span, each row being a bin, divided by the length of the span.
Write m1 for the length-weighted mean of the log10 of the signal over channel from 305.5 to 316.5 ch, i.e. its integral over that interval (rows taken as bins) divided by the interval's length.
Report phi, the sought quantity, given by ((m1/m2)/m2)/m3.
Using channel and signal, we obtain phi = 1.79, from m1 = 0.740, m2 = 0.699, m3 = 0.85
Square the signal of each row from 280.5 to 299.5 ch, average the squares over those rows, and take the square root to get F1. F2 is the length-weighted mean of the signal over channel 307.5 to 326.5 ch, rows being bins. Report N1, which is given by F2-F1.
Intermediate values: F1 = 6.48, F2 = 5.4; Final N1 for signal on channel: -1.0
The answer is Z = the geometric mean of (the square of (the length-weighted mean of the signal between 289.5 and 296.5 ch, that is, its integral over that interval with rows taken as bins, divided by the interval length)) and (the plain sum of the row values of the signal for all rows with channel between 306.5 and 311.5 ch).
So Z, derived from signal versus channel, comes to 34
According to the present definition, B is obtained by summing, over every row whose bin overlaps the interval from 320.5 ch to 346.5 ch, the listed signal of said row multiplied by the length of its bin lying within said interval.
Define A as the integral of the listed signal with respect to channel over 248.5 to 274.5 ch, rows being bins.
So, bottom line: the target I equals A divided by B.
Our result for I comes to 1.3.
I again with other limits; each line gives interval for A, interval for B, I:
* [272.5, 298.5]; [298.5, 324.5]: 1.2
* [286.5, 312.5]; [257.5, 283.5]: 0.9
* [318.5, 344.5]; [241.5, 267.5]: 0.7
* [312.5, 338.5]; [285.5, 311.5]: 0.9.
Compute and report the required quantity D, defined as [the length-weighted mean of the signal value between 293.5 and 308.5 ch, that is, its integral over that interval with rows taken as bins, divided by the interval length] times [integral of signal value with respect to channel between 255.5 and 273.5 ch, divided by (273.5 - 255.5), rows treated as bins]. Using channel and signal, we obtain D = 37.7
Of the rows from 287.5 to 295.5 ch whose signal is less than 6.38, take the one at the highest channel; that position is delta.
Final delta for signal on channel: 295.0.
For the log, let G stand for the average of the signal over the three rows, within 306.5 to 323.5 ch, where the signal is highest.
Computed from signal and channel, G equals 5.7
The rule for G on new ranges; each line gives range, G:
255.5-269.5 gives 7.0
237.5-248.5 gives 7.0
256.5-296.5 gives 6.9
